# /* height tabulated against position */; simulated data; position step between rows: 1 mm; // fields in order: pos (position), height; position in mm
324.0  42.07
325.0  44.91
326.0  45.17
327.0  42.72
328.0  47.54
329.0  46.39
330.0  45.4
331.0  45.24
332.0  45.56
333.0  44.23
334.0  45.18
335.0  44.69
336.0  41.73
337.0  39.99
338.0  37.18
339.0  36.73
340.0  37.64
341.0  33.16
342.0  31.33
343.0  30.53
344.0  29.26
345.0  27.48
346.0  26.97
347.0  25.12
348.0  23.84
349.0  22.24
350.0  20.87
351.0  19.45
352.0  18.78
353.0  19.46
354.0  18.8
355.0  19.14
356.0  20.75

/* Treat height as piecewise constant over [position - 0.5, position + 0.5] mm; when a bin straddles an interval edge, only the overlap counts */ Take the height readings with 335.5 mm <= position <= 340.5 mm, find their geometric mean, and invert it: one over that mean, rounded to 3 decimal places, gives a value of 0.026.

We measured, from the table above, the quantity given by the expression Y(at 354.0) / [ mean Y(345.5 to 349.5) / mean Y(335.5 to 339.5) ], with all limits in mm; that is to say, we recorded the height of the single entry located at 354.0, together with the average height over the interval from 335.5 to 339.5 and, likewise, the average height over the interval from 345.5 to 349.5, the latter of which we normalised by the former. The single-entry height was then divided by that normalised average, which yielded 30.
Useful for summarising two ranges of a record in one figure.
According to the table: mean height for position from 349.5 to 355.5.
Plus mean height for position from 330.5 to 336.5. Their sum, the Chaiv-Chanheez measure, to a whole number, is 64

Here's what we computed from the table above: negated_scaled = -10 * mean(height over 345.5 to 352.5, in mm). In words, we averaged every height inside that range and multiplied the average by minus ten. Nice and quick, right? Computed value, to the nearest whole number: -225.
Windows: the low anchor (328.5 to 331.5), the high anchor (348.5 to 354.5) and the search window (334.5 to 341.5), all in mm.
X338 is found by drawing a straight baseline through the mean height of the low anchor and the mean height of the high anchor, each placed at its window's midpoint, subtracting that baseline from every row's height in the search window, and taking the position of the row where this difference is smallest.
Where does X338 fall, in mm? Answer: 341.0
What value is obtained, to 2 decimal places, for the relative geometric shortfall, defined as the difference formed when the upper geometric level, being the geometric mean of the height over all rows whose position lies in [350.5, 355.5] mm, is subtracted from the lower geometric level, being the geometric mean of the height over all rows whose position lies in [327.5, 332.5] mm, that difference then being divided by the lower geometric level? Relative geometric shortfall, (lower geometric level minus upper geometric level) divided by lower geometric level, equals 0.58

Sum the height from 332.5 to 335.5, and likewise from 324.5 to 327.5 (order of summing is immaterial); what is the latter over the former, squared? 1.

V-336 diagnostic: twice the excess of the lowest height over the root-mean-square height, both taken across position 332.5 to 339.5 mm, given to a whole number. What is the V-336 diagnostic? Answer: -10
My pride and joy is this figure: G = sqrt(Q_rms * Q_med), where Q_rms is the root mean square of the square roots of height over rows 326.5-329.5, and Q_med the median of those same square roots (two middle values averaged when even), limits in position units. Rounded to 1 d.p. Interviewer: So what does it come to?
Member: 6.8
